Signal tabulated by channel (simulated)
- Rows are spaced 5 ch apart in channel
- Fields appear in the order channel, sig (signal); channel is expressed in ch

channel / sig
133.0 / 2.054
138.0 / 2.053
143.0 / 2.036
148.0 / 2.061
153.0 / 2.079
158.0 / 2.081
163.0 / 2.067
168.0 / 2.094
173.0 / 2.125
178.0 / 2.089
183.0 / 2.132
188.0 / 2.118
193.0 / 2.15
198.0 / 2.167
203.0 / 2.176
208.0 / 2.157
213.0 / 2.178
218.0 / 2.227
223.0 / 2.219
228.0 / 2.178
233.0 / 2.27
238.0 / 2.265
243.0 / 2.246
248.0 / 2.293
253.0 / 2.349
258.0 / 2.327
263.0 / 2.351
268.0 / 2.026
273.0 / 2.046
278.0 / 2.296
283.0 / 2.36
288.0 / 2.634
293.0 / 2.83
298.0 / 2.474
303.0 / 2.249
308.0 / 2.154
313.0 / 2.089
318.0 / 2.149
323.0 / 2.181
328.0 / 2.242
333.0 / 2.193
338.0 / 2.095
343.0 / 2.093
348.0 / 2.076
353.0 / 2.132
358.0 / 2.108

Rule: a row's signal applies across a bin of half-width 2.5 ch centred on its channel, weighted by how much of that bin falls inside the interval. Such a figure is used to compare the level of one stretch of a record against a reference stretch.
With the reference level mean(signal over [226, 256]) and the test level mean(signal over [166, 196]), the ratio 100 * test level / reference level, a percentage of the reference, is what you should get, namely 93.4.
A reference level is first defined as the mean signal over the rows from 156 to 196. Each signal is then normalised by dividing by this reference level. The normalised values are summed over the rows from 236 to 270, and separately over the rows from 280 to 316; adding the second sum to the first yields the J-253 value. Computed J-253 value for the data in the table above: 15.49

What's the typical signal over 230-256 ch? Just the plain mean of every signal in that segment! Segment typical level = 2.28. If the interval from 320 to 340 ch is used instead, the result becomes 2.18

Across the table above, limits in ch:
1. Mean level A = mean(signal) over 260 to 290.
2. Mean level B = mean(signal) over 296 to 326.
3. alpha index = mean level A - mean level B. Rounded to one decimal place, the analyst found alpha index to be 0.1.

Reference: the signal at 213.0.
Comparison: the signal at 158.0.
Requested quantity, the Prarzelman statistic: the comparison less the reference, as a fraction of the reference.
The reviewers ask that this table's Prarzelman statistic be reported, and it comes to -0.045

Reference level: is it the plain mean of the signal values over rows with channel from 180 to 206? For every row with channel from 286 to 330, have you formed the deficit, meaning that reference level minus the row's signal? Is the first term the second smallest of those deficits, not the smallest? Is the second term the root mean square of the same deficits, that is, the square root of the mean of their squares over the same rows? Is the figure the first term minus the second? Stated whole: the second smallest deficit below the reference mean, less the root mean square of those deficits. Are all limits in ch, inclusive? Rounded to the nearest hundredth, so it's -0.79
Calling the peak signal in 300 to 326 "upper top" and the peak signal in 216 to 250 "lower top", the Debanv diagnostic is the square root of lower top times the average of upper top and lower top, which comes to 2.28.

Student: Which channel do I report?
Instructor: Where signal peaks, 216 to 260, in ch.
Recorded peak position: 253.0 ch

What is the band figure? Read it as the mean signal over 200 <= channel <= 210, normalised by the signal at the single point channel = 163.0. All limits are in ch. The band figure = 1.05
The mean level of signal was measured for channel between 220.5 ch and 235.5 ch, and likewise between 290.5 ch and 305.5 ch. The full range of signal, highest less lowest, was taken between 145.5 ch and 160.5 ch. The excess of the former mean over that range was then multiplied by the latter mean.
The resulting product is 5.5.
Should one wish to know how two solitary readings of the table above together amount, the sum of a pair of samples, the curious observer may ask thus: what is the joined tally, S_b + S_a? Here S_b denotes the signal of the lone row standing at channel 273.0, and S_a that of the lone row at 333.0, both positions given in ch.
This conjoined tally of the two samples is 4.2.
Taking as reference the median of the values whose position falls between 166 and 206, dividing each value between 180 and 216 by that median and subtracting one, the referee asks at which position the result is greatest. 213.0 ch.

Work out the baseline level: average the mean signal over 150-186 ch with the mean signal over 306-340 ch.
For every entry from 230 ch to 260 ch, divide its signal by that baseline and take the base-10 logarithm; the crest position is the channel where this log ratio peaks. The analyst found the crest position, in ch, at 253.0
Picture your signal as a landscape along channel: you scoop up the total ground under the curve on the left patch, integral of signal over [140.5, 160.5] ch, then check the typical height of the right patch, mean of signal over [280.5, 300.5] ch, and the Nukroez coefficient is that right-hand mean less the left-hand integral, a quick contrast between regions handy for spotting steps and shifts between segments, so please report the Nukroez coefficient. -38.7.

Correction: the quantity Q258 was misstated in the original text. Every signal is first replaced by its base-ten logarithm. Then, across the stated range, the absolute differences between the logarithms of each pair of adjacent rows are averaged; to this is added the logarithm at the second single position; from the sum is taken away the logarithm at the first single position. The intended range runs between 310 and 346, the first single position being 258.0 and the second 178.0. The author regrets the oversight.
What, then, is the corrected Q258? -0.04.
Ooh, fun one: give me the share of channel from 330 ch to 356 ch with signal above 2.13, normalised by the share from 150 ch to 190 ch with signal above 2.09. 0.80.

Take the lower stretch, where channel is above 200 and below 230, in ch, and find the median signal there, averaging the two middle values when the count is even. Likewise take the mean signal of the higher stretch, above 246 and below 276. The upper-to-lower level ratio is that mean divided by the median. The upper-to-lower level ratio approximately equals 1.02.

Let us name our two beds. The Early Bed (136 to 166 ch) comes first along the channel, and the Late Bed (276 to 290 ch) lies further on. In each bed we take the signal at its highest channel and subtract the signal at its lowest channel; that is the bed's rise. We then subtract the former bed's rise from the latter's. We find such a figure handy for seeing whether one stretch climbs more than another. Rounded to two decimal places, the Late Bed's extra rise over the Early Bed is 0.32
